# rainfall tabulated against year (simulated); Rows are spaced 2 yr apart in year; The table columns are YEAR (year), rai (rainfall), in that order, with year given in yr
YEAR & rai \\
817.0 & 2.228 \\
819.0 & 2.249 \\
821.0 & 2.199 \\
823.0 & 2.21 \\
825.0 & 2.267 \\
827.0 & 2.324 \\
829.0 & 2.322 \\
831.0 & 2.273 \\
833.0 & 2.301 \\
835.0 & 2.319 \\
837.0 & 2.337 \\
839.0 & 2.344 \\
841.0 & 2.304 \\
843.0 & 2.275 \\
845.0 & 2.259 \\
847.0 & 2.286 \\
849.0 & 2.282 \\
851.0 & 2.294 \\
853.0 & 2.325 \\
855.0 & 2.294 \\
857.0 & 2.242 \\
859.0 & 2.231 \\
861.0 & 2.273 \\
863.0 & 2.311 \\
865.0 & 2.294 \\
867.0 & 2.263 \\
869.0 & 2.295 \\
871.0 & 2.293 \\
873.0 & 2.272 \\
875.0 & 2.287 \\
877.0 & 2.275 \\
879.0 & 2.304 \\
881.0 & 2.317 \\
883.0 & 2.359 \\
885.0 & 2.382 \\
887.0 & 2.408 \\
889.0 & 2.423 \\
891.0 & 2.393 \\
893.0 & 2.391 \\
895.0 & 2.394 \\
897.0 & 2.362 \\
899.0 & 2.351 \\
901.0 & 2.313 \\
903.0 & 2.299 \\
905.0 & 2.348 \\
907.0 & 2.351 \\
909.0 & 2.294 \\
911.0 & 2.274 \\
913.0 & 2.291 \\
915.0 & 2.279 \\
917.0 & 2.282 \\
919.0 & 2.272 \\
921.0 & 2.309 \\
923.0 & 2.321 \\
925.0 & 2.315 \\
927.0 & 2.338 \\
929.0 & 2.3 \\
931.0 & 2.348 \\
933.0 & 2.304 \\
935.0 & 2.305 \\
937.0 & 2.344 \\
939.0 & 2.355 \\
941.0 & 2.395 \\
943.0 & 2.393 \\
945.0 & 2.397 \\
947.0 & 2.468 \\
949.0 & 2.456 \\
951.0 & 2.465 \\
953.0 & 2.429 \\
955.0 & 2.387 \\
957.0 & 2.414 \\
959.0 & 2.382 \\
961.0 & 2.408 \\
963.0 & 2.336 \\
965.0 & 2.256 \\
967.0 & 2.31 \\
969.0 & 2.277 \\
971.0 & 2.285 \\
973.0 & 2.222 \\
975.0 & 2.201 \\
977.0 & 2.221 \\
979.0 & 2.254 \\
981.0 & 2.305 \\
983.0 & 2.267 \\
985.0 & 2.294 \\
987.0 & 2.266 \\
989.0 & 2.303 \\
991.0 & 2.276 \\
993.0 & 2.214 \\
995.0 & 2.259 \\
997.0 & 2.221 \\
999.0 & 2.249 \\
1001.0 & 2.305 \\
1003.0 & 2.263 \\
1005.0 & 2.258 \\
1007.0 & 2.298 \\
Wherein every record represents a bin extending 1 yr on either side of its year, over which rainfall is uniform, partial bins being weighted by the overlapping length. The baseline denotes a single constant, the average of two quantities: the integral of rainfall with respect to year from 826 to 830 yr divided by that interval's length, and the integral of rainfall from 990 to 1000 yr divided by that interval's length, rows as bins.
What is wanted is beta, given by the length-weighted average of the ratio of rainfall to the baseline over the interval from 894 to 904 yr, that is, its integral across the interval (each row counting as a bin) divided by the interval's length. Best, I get 1.026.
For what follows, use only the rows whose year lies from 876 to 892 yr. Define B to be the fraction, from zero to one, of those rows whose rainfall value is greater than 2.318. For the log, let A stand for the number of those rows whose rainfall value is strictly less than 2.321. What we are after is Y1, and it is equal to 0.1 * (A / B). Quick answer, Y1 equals 0.5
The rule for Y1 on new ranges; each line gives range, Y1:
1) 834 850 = 1.6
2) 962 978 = 5.6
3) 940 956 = 0.0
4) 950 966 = 0.1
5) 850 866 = 5.6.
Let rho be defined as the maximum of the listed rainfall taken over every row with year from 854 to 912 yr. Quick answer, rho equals 2.423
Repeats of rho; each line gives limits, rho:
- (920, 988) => 2.468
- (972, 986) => 2.305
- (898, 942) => 2.395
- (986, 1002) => 2.305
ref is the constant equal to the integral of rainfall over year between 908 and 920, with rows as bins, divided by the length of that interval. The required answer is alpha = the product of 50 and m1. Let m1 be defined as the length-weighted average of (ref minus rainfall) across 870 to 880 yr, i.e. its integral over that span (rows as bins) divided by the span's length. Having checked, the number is -0.2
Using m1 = 0.00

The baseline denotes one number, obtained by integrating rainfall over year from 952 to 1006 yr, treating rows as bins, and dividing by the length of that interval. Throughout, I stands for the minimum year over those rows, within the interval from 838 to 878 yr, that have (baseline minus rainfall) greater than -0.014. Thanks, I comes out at 841.0 yr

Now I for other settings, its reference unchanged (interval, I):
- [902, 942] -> 903.0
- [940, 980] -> 965.0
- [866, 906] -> 867.0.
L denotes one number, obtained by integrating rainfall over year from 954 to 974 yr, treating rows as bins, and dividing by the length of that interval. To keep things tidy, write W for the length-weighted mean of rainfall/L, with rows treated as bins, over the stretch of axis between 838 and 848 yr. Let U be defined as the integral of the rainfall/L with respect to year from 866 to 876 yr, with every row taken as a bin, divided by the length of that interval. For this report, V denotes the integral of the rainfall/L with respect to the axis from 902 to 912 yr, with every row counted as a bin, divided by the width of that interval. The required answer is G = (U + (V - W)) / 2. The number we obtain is 0.494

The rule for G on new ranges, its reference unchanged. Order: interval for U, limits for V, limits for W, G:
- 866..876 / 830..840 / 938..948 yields 0.472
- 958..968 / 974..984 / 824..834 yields 0.492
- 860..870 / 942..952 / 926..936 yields 0.516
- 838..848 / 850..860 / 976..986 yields 0.495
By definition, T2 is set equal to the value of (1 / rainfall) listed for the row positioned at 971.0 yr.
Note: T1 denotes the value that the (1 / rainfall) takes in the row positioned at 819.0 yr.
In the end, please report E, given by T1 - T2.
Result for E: 0.007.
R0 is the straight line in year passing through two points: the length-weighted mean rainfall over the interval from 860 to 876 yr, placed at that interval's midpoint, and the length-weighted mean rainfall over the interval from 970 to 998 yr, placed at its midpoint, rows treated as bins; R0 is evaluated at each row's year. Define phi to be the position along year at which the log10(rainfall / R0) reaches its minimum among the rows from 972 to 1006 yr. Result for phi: 975.0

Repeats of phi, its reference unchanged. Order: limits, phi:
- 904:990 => 975.0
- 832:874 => 859.0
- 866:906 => 867.0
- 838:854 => 845.0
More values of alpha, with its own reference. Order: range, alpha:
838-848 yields -0.6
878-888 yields -3.6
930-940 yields -2.5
